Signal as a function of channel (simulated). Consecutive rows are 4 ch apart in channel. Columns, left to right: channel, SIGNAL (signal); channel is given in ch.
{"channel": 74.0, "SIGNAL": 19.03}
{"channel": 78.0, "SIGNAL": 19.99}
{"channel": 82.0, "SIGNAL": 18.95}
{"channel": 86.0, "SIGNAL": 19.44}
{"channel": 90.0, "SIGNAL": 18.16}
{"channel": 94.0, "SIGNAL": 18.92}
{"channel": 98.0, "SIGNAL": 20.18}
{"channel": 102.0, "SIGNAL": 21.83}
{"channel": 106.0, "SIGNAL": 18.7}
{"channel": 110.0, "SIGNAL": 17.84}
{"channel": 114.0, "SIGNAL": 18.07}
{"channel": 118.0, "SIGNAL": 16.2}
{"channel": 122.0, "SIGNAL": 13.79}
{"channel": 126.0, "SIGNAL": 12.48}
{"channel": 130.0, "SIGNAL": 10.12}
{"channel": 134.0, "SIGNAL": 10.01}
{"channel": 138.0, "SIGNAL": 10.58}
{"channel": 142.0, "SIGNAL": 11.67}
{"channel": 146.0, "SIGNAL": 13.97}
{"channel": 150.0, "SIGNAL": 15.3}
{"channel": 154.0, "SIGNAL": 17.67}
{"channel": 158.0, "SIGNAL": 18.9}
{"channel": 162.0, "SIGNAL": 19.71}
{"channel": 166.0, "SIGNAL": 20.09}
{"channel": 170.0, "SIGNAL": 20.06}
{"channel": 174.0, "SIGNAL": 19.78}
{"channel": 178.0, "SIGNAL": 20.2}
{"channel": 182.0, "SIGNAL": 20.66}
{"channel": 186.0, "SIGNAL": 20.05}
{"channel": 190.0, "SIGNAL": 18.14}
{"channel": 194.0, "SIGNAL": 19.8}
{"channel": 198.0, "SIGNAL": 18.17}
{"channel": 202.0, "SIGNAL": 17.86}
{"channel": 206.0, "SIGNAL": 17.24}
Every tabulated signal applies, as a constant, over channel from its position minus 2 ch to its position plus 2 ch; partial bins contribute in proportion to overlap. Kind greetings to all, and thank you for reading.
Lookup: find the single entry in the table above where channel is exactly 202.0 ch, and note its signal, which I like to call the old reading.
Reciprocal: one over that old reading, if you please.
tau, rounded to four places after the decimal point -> 0.0560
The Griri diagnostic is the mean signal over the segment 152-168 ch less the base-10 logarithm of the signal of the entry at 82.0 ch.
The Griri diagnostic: 17.8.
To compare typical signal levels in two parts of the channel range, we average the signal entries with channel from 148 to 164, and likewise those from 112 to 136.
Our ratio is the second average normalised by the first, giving 0.75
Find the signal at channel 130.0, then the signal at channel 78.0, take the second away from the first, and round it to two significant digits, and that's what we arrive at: -9.9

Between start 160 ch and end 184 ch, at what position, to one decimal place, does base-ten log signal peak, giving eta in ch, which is 182.0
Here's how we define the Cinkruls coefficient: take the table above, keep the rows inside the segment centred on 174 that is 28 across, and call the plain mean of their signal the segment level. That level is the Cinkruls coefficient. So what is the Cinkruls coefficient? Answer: 20.1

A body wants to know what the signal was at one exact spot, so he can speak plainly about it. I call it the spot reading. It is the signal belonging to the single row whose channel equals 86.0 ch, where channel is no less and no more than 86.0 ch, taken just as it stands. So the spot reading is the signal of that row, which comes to 19.44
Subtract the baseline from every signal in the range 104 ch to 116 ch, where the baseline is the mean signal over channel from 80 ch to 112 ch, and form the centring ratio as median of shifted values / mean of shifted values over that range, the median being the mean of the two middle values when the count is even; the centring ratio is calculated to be 1.13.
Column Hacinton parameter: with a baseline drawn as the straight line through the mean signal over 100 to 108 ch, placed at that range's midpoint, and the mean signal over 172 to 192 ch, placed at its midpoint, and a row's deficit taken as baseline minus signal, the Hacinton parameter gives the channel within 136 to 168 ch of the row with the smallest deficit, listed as 166.0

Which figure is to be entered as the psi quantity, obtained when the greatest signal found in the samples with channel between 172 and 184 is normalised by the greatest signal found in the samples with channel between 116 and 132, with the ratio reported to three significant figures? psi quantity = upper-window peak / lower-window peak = 1.28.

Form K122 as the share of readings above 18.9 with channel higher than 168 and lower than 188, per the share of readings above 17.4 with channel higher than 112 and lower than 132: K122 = 5.0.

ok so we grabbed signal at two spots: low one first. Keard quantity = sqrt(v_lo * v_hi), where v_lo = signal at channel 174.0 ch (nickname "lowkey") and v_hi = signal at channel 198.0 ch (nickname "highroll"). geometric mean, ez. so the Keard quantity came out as 19.0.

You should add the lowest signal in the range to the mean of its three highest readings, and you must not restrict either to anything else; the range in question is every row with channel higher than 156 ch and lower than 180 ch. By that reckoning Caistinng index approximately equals 39.0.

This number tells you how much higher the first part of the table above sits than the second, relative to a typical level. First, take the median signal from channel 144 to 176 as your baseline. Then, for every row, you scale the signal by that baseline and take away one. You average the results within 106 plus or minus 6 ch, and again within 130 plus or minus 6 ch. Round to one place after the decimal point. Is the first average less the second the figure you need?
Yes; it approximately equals 0.4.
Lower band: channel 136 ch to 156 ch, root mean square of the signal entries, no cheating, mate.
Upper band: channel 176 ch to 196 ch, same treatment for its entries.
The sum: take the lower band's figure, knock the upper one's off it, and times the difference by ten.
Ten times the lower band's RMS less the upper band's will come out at -57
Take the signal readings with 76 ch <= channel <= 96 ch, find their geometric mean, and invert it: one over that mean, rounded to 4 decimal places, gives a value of 0.0524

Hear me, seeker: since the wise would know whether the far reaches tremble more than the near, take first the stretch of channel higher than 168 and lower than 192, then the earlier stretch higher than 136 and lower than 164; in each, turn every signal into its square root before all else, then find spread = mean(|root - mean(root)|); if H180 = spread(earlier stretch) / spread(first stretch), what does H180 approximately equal 6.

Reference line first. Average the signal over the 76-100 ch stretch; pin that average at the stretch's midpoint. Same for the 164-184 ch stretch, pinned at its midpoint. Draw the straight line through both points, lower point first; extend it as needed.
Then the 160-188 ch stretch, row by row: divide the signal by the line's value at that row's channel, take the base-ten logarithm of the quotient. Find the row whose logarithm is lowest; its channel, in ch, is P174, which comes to 174.0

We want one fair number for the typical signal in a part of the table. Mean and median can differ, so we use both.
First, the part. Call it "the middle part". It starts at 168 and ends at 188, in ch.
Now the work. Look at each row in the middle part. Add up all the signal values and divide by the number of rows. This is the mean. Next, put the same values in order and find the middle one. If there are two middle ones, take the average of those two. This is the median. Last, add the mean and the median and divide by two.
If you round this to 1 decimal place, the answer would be 20.1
